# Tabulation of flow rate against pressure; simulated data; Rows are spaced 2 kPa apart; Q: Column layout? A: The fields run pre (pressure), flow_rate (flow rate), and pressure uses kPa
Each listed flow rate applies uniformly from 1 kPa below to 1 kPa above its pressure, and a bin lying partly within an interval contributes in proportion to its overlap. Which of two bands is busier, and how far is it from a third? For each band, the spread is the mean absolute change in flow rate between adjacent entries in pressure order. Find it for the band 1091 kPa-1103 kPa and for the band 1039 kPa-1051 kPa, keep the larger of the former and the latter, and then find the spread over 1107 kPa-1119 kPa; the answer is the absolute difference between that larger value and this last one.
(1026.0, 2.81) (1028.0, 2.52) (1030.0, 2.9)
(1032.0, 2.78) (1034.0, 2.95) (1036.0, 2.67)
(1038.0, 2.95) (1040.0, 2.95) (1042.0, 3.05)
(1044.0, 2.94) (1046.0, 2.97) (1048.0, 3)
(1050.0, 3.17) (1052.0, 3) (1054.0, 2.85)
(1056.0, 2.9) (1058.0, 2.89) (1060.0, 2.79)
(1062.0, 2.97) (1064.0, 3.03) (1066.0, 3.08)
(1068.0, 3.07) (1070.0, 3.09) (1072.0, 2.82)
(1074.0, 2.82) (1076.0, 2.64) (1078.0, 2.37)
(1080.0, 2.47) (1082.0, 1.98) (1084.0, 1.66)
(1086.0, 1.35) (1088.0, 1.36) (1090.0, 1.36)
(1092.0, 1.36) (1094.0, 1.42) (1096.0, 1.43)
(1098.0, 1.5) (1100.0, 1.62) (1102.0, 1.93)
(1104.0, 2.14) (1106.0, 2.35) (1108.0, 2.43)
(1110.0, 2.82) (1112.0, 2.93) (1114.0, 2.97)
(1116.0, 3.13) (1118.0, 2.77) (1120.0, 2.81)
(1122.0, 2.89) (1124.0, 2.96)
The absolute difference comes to 0.10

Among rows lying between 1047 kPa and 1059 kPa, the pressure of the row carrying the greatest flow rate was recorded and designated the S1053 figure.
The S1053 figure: 1050.0 kPa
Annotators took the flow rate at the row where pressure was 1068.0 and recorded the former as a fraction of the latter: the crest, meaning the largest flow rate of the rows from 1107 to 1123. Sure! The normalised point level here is 0.98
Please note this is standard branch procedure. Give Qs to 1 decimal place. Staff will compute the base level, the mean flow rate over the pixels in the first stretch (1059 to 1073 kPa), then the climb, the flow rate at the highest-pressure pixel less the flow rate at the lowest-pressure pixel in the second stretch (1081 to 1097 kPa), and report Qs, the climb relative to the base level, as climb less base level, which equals -3.5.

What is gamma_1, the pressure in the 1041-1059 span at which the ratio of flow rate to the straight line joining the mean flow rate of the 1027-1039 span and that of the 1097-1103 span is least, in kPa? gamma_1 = 1044.0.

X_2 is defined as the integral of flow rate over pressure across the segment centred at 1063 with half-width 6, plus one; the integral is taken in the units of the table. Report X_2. 37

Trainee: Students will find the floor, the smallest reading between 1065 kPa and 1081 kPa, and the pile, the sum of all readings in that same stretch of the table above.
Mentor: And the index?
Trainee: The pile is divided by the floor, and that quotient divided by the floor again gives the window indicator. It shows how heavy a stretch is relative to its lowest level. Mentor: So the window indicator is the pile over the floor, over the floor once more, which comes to 4.0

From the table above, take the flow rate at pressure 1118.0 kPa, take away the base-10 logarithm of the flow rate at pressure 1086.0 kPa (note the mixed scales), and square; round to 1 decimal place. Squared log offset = 7.0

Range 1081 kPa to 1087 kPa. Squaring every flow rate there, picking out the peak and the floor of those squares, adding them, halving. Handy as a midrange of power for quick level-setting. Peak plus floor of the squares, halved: 3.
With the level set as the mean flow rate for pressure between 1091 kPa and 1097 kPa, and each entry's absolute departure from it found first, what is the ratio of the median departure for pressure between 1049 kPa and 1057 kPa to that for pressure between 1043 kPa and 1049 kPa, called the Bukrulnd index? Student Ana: 0.99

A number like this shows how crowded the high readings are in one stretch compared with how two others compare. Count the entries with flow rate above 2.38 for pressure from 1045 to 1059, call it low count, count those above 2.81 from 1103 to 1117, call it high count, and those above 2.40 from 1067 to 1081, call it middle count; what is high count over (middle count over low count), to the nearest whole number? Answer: 5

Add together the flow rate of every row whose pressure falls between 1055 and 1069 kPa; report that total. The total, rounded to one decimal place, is 20.7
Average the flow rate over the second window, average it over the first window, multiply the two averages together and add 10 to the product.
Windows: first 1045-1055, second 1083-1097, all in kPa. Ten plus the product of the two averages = 14.3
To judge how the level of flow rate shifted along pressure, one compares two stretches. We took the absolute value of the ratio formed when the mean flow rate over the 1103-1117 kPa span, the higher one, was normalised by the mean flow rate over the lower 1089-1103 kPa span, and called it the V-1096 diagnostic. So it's 1.8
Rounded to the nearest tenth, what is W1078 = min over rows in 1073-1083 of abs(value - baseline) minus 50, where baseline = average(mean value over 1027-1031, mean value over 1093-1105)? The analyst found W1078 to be -49.8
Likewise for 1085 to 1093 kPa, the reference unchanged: -49.2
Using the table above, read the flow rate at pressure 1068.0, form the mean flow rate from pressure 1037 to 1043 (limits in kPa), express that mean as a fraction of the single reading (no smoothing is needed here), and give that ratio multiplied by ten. 10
